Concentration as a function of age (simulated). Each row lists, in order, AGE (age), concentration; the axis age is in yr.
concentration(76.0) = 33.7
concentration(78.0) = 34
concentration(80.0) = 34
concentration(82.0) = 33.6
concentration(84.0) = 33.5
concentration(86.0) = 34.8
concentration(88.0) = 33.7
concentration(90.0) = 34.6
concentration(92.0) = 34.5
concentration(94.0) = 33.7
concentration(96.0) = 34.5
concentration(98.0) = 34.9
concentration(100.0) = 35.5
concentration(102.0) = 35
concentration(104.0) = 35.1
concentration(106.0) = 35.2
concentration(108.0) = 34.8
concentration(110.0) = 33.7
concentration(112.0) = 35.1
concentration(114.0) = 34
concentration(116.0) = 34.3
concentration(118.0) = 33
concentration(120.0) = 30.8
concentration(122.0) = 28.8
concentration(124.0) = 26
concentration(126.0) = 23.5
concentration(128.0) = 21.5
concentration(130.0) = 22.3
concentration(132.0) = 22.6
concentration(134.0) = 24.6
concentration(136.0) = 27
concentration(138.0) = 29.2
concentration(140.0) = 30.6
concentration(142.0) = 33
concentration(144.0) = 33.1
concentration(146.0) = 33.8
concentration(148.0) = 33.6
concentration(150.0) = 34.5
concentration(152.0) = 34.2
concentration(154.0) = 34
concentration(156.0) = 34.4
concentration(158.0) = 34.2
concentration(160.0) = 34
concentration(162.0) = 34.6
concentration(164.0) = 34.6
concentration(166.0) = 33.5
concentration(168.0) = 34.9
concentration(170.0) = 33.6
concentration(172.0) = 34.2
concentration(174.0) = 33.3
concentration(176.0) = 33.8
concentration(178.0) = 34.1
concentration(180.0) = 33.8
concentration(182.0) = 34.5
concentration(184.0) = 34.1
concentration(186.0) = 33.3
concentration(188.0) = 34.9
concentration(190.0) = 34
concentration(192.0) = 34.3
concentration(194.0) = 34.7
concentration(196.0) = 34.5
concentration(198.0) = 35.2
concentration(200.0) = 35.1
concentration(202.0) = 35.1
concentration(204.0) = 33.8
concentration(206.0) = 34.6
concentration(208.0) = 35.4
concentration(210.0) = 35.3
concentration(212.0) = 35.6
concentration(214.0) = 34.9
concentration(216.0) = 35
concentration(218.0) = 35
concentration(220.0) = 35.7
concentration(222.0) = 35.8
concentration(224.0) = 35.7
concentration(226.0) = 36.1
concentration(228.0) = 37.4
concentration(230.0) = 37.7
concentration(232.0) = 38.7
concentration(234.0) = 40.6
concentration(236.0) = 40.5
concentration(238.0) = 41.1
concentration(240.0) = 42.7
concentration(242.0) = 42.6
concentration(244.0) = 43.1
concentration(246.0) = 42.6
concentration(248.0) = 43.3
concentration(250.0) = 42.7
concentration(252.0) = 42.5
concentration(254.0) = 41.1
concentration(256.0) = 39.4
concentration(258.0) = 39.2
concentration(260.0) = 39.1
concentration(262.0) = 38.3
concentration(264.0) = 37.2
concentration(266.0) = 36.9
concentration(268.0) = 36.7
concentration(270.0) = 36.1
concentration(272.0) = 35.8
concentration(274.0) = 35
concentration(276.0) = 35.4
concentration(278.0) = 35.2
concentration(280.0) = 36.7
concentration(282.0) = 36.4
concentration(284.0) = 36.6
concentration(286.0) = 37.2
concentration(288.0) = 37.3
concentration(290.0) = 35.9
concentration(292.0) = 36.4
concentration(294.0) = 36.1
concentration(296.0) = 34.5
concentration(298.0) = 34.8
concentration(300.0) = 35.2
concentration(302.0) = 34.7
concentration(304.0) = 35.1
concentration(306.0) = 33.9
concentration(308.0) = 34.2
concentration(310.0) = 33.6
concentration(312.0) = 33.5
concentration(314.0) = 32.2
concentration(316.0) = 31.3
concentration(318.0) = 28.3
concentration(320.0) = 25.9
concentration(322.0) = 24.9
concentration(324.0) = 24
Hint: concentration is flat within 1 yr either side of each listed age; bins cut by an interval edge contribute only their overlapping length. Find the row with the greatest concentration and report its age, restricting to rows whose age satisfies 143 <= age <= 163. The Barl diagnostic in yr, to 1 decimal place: 162.0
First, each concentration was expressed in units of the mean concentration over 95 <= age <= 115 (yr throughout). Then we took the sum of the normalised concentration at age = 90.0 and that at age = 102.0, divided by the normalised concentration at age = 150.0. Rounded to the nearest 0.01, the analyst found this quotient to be 2.02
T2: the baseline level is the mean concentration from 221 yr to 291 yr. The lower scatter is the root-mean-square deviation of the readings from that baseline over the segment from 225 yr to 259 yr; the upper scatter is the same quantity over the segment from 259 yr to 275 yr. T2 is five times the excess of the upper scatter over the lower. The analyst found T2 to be -5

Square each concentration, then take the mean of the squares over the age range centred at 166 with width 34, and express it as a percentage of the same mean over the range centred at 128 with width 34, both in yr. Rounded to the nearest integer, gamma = 137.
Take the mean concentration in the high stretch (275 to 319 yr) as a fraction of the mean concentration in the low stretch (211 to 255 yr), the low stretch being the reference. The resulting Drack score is 0.89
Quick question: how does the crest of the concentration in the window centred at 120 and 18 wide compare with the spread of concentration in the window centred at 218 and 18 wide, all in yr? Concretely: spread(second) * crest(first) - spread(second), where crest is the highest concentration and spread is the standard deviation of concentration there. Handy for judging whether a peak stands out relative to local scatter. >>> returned 14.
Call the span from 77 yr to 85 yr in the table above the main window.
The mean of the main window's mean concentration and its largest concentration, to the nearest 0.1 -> 33.9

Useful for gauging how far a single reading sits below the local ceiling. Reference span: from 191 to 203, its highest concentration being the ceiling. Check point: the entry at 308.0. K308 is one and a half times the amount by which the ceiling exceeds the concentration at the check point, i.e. 1.5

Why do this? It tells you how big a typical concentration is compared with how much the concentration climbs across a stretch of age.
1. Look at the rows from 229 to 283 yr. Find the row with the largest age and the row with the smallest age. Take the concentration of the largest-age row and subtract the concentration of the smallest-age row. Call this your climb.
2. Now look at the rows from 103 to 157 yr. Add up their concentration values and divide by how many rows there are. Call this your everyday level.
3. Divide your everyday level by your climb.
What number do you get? -24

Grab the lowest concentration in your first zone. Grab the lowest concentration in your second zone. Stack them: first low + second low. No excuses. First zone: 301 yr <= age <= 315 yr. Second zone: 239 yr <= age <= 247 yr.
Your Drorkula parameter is 75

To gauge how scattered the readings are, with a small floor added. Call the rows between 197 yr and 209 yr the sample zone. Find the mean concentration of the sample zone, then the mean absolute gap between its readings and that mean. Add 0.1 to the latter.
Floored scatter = 0.5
